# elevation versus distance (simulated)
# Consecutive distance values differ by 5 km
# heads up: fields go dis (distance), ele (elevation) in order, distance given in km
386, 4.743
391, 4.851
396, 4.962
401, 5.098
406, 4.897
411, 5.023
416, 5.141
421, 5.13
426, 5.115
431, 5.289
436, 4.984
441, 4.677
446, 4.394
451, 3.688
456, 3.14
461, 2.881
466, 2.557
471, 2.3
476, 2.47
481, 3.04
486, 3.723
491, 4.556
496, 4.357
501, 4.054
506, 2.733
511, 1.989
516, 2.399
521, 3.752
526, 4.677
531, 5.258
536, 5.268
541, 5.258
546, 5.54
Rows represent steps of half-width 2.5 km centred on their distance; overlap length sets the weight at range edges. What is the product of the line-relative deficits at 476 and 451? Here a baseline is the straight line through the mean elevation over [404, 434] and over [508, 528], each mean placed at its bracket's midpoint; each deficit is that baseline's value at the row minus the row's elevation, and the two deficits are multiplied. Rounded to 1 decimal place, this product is 1.2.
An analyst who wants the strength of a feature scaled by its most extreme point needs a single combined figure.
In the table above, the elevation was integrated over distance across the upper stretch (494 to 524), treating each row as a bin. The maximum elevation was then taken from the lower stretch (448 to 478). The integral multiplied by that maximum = 356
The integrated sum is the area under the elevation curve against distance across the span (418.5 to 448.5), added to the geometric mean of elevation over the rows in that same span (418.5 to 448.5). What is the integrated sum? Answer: 153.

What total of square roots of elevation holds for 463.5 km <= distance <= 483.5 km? 6.4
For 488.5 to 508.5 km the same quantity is 7.9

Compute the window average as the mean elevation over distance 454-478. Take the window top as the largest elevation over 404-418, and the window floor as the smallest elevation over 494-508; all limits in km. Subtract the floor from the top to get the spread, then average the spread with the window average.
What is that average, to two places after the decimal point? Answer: 2.54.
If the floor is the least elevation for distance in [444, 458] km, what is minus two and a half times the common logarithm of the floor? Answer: -1.24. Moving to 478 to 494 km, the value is -1.21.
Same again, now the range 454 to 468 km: -1.02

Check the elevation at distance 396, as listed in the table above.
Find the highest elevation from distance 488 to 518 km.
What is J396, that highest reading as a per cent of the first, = 92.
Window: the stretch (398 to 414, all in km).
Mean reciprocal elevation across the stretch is 0.200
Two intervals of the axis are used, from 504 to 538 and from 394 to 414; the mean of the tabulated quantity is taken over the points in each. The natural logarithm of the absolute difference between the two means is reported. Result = 0.2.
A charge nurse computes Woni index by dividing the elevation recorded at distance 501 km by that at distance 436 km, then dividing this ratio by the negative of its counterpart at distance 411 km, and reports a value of -0.16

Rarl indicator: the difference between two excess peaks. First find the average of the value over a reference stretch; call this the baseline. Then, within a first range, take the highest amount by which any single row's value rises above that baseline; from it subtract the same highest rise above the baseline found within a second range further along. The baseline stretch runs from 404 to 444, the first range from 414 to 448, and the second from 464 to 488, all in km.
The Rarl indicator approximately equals 1.6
